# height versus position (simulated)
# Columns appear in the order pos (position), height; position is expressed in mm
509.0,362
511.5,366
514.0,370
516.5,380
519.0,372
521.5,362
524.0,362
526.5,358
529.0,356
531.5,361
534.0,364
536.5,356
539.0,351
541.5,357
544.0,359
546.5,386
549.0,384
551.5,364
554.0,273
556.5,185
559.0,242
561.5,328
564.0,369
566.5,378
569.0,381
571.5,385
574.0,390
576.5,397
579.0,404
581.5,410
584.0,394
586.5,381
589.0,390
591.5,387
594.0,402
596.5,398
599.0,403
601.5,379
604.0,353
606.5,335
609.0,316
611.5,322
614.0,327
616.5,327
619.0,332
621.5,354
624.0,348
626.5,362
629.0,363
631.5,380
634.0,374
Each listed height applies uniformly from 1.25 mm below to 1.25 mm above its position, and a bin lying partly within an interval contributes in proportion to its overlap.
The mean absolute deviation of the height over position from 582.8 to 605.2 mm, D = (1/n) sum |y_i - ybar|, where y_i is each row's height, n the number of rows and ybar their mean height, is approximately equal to 11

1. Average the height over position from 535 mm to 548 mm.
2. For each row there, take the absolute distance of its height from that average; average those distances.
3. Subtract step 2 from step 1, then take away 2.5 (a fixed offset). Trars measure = 350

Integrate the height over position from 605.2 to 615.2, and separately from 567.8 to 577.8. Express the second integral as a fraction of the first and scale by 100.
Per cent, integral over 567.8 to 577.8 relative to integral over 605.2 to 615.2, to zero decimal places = 119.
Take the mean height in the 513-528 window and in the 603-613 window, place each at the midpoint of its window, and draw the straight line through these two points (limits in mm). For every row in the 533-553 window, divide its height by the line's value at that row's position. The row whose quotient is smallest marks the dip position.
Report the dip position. 539.0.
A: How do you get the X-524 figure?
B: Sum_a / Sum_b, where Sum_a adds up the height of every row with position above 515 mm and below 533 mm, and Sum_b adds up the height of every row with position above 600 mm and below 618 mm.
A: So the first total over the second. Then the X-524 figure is 1.08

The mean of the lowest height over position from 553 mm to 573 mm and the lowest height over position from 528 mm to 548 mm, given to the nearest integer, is 268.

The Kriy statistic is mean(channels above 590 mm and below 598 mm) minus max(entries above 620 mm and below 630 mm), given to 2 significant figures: 33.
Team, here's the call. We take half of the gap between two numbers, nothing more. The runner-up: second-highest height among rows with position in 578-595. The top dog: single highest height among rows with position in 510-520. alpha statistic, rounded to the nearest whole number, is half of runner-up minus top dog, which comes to 12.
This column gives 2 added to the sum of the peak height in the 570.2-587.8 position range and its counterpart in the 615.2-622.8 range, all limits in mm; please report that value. 766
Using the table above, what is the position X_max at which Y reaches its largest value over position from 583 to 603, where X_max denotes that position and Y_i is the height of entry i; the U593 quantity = 599.0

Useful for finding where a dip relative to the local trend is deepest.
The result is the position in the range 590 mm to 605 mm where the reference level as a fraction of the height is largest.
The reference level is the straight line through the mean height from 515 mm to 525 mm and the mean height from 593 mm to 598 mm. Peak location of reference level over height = 604.0 mm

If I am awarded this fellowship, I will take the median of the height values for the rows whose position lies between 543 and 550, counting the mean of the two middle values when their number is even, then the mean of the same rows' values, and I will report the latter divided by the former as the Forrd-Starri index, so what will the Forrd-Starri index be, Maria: 0.98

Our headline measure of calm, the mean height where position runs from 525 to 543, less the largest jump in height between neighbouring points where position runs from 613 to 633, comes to 336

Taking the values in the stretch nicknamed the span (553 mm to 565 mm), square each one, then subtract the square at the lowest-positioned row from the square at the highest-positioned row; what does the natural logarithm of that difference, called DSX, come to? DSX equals 11.0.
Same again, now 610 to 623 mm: 10.0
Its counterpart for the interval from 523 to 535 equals 7.3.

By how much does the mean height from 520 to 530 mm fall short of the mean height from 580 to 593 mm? 33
